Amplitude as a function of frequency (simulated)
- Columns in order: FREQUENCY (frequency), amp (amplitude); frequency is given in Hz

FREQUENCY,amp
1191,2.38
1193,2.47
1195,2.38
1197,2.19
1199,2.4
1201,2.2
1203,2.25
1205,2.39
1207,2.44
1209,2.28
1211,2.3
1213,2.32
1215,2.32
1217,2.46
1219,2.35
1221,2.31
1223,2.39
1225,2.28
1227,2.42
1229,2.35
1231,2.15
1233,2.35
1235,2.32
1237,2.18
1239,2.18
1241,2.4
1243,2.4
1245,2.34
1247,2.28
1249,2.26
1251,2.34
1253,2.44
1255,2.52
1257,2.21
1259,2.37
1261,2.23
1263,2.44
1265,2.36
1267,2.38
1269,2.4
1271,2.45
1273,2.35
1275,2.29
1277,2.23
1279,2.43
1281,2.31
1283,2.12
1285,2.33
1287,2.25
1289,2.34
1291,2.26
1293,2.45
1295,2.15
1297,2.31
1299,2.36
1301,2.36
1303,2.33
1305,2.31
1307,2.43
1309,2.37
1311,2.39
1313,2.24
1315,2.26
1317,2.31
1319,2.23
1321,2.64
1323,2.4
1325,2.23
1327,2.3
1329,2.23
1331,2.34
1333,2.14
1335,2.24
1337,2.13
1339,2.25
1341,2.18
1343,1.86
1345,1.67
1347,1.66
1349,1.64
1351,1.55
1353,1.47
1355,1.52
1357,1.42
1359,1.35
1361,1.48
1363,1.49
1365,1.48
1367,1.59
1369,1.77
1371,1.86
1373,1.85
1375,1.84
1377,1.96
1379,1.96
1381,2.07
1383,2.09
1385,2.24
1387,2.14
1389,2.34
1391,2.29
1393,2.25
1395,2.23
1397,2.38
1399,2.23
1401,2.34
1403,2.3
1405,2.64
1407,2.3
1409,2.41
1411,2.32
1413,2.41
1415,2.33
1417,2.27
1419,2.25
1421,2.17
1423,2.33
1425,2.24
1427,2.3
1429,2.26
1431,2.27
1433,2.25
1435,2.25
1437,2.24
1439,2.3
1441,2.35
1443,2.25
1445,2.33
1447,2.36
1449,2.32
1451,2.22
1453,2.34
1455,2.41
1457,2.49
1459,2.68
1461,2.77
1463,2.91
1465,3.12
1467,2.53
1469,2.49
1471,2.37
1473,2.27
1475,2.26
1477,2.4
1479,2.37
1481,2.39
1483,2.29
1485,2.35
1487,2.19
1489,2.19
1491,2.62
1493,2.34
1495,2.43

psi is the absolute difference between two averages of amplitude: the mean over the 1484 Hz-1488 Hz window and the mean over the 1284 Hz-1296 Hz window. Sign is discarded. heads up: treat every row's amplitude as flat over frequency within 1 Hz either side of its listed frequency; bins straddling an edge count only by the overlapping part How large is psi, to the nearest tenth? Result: 0.0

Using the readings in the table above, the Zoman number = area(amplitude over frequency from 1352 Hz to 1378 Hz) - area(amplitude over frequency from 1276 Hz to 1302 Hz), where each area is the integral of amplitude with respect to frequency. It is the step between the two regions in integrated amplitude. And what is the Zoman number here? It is -18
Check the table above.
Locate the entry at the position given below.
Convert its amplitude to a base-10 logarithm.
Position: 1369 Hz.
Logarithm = 0.25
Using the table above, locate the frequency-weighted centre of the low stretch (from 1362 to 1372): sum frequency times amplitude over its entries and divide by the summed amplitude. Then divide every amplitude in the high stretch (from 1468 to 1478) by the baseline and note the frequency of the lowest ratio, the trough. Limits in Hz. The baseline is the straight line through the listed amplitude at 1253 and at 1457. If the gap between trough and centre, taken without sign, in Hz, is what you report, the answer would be 107.7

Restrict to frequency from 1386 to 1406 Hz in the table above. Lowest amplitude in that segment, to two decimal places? 2.14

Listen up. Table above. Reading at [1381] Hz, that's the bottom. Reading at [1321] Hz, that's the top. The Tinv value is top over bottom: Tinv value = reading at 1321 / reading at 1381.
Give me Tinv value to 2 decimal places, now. 1.28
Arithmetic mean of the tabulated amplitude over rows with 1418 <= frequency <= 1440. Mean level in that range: 2.26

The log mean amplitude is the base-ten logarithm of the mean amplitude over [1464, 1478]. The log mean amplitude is 0.40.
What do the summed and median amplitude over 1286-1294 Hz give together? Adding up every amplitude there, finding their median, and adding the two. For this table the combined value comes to 11.6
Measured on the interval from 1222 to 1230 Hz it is 11.8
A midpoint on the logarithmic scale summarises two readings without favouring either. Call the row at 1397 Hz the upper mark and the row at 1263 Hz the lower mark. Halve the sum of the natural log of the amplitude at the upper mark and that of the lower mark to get 0.88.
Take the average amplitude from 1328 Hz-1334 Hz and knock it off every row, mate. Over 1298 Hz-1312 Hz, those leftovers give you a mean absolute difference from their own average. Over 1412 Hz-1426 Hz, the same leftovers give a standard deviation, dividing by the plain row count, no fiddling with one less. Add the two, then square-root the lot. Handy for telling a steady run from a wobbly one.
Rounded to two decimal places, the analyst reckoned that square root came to 0.32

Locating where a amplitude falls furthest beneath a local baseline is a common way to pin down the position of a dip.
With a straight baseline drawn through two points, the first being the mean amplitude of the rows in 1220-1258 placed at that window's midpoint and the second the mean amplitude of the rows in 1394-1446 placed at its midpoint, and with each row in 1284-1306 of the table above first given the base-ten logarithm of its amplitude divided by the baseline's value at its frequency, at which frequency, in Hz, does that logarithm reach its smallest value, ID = 1295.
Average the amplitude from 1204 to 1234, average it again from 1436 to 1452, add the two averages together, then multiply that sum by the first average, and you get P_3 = 10.9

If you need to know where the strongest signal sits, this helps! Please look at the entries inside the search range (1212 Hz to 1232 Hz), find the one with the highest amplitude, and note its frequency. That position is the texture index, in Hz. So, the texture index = 1217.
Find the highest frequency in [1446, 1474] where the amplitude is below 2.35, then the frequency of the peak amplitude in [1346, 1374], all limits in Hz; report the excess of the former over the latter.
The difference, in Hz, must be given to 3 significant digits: 102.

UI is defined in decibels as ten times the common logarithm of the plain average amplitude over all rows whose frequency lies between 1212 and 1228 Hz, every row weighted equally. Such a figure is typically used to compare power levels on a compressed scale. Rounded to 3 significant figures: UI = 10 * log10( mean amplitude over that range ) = 3.72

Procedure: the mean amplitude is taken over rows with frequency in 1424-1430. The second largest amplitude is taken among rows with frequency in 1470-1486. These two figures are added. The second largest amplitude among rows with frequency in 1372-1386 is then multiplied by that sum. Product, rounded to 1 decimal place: 9.7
